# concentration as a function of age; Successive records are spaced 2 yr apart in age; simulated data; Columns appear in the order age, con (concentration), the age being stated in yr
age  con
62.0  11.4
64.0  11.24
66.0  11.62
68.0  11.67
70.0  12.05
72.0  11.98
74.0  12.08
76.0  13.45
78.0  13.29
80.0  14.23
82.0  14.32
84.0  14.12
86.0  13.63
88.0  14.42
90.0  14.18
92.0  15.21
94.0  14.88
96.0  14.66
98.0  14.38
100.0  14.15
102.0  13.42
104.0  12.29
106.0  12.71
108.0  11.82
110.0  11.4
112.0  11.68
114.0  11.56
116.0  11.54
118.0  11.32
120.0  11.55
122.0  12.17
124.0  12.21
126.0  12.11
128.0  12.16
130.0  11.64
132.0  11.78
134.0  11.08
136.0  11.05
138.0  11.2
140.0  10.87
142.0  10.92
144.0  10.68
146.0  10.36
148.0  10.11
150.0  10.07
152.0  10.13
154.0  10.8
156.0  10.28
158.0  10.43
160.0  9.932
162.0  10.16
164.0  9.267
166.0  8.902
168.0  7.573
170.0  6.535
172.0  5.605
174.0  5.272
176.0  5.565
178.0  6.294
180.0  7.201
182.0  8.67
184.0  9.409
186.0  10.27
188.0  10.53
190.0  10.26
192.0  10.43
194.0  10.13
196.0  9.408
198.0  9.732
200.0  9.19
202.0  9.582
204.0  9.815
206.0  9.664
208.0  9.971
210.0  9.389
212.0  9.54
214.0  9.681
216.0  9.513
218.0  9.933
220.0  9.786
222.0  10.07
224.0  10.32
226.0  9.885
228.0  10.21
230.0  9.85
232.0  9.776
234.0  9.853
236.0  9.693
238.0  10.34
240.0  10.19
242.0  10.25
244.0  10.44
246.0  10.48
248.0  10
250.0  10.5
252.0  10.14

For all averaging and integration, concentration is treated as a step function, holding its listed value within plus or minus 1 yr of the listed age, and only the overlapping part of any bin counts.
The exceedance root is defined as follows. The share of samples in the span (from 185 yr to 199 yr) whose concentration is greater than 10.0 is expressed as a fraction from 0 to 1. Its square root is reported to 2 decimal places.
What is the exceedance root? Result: 0.85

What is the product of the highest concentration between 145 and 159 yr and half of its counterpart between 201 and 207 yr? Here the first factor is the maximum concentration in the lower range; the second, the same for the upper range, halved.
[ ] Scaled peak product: 53.0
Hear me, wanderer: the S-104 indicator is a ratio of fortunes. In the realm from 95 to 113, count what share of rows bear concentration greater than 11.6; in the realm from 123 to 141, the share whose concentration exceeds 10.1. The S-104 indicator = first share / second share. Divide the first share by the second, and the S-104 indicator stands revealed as 0.89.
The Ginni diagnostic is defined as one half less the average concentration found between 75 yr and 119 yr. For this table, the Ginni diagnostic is -12.8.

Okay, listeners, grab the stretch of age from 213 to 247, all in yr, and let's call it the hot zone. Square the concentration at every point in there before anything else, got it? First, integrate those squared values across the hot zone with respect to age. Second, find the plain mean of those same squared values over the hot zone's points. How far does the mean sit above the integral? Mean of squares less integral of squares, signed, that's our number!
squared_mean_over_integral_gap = -3313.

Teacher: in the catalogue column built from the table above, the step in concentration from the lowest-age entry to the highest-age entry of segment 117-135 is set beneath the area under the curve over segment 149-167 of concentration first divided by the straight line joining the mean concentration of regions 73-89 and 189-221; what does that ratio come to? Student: -67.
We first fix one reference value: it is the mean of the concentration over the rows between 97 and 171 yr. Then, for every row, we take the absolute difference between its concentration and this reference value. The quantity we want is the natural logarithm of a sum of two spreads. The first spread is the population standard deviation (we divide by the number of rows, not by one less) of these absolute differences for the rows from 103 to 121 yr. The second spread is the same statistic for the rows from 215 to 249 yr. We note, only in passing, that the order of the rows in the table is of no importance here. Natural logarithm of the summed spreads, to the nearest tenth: -0.4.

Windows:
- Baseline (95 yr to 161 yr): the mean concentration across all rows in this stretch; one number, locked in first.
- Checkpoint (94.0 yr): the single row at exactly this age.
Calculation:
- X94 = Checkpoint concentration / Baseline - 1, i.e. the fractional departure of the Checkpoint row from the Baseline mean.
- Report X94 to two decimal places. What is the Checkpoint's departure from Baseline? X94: 0.28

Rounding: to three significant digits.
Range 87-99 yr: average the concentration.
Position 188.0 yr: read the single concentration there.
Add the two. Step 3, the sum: 25.2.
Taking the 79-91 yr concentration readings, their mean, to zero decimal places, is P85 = 14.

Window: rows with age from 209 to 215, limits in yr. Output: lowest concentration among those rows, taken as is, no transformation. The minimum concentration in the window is 9.389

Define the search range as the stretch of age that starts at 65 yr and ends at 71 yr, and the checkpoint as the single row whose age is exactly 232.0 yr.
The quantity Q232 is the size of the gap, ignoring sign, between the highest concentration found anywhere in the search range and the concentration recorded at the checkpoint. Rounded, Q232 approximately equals 2.3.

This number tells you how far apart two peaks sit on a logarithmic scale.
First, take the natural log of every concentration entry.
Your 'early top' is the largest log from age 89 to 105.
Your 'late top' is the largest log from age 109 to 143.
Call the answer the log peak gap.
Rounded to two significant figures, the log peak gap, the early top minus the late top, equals 0.22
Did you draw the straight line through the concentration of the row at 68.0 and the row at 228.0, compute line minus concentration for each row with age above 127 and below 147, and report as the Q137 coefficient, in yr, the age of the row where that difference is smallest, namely 128.0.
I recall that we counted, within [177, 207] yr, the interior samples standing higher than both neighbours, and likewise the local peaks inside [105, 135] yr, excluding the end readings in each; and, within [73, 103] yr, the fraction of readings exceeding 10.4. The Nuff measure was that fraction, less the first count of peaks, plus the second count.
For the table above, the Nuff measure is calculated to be 1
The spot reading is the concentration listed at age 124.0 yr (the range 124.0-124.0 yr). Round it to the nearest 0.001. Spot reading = 12.210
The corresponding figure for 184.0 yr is 9.409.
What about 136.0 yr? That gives 11.050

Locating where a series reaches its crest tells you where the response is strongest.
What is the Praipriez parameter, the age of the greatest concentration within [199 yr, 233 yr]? 224.0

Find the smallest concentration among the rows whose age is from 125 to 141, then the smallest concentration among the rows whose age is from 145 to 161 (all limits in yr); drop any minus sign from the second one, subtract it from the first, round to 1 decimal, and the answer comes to 0.9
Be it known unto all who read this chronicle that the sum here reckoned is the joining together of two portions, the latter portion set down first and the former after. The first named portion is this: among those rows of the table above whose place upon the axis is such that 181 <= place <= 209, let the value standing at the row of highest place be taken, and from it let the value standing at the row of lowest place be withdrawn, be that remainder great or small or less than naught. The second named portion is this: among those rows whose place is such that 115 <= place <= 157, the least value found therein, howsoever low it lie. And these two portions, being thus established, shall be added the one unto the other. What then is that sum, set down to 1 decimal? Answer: 11.4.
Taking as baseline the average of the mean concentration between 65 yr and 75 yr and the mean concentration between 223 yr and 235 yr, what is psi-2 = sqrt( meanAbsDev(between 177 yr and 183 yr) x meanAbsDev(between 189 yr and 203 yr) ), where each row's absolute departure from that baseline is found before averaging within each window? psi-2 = 2.0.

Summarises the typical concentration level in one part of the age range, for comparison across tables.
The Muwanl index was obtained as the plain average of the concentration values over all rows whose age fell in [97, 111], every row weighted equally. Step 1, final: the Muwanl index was 12.9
